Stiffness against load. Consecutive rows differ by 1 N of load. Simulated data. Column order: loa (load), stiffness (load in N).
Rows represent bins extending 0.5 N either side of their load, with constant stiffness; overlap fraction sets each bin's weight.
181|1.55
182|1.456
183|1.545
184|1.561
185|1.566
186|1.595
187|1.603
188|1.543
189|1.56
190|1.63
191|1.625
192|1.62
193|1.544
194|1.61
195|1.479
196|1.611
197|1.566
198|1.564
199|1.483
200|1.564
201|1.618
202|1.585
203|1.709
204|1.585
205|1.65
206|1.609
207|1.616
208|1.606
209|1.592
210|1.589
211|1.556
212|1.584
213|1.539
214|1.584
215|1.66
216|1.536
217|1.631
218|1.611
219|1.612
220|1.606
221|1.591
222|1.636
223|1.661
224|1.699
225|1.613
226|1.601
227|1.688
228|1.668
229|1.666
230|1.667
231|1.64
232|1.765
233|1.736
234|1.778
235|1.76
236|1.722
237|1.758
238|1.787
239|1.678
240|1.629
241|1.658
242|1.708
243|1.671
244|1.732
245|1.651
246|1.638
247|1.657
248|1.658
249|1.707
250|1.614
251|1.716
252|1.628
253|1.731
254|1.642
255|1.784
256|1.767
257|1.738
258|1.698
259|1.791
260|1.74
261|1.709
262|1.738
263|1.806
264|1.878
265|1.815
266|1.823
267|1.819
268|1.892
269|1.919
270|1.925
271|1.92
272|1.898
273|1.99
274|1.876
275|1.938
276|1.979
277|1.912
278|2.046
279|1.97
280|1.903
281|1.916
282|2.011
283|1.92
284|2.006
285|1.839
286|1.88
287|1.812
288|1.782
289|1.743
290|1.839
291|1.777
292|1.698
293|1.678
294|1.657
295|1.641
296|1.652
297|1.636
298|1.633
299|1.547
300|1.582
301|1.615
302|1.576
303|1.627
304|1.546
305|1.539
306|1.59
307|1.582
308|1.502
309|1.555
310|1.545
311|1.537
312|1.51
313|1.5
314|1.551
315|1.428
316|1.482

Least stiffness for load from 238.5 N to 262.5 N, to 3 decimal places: 1.614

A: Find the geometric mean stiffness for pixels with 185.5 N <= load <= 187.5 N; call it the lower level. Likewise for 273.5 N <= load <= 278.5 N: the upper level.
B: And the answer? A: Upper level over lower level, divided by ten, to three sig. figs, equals 0.122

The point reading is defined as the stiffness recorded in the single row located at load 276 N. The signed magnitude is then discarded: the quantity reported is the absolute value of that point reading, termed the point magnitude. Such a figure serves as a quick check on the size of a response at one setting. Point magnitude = 1.98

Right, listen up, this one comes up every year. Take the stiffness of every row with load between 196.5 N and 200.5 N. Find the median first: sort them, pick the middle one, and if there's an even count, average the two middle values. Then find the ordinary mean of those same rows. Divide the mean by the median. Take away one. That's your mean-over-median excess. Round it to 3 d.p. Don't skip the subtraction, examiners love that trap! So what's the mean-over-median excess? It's -0.013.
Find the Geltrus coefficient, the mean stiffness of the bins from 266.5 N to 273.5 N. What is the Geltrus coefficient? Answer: 1.91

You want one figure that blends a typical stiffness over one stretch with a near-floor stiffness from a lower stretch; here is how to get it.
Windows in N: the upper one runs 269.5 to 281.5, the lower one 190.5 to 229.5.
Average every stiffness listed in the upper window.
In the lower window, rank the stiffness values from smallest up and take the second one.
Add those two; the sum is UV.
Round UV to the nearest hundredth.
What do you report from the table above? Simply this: 3.42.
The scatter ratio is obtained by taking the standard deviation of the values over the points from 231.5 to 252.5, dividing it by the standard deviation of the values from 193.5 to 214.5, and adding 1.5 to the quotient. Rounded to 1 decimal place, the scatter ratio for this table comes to 2.6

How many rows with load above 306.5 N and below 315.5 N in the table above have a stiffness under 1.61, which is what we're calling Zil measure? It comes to 9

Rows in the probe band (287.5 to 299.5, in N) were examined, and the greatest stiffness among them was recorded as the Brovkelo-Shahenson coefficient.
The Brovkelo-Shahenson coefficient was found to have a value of 1.839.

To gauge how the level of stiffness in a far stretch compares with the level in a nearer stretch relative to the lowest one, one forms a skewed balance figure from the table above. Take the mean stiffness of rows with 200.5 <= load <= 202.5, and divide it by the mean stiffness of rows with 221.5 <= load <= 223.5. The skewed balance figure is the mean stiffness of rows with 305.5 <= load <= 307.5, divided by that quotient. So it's 1.63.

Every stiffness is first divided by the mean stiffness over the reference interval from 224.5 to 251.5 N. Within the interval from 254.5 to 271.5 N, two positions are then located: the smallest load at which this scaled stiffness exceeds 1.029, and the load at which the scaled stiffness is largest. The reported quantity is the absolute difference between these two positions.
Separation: 15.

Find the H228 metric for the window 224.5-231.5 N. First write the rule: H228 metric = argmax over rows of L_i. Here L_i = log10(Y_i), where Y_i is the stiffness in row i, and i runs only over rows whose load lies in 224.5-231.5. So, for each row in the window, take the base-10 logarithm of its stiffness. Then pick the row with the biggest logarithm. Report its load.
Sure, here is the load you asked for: 227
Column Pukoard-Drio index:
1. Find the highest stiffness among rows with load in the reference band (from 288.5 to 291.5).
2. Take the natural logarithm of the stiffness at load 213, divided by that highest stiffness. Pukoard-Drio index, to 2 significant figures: -0.18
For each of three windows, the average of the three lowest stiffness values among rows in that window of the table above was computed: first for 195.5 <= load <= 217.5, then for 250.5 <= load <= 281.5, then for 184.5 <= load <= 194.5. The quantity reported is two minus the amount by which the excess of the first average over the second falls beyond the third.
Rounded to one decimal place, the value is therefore 3.7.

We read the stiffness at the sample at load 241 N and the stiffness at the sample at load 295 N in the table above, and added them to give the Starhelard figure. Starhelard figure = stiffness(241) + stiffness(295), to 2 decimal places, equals 3.30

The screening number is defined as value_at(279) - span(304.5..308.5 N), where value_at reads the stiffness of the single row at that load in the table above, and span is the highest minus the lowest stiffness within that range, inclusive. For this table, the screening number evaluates 1.88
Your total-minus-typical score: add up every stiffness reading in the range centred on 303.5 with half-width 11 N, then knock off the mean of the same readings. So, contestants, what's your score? 33.2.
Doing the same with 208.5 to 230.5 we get 34.0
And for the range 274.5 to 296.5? 38.8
